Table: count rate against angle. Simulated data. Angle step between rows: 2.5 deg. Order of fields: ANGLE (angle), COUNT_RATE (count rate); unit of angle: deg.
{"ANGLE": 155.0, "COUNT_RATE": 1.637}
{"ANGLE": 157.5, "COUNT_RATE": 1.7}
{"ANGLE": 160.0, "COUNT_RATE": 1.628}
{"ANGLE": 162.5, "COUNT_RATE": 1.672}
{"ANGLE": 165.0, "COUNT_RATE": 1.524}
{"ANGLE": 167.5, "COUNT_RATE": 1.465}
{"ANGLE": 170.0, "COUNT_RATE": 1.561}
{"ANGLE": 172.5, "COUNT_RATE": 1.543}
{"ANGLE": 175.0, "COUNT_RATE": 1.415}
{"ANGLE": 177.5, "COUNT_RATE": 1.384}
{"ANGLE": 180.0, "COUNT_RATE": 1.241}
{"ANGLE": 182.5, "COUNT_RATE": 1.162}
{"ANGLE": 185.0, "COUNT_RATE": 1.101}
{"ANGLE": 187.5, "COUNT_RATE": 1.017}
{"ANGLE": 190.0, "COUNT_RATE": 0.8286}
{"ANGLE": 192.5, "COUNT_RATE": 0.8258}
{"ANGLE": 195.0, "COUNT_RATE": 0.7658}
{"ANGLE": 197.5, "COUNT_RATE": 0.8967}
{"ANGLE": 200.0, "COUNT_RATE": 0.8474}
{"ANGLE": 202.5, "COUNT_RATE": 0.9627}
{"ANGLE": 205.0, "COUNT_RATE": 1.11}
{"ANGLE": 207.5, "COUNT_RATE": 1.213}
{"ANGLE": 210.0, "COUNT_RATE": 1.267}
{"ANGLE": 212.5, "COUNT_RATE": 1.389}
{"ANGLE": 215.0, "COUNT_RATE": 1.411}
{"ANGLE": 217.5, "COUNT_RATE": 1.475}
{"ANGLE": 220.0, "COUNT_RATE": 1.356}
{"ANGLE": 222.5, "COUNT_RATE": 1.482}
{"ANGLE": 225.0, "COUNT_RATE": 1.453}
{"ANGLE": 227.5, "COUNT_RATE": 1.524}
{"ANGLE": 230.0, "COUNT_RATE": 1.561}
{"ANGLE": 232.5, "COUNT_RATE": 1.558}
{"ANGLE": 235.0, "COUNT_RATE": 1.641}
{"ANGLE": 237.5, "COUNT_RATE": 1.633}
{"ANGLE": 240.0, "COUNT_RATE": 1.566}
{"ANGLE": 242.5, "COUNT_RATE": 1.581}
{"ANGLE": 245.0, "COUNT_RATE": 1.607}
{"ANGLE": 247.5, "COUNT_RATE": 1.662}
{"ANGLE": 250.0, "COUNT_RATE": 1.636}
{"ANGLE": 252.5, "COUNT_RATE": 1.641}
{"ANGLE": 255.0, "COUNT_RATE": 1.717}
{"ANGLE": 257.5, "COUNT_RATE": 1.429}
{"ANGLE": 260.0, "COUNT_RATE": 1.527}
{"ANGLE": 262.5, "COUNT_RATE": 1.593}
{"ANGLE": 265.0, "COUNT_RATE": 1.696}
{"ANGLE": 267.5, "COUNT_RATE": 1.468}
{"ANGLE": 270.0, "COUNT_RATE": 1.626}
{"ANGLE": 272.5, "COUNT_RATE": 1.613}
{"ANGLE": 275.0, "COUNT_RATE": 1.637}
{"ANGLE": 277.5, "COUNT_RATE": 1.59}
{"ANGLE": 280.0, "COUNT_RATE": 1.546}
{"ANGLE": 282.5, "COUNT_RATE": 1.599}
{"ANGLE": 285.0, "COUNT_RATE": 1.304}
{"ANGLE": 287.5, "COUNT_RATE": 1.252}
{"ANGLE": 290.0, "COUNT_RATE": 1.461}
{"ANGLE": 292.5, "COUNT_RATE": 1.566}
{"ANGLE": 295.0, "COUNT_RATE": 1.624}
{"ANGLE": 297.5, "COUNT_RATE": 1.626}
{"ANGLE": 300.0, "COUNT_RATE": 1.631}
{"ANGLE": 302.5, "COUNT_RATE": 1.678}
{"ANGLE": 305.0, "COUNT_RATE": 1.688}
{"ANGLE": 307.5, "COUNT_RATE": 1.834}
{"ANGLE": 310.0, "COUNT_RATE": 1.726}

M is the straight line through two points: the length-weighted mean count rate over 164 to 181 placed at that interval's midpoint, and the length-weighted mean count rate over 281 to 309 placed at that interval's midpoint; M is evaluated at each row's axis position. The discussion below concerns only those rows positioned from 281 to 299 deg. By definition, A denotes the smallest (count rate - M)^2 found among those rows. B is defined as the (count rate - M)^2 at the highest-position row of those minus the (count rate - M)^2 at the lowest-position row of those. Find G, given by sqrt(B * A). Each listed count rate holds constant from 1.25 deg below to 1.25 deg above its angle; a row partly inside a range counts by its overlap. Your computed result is 0.0001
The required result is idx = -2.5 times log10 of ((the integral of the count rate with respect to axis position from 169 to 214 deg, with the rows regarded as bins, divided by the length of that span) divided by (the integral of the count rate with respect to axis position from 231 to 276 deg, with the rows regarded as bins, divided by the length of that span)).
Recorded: 0.4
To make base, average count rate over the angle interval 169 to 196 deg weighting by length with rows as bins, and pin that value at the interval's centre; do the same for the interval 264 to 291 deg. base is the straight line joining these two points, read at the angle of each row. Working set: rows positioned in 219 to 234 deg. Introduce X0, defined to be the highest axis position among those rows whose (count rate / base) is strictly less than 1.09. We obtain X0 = 220.0 deg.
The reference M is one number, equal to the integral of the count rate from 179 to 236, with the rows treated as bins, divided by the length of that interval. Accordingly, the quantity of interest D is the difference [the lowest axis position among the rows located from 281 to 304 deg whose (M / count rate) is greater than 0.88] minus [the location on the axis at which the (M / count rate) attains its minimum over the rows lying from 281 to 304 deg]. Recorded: -17.5 deg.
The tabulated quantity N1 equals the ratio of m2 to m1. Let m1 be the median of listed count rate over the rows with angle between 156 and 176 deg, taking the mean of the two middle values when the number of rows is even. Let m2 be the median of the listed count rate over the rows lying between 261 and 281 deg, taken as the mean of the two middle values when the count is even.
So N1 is 1.0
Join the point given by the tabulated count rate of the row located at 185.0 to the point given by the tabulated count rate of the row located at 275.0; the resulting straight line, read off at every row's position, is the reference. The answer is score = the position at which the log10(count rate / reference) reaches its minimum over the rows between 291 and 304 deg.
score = 292.5 deg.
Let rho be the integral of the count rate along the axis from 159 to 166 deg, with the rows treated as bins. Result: 11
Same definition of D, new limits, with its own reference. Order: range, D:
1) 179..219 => -37.5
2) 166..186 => 7.5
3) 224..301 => 30.0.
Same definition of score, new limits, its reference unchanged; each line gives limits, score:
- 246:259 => 257.5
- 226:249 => 242.5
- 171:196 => 195.0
